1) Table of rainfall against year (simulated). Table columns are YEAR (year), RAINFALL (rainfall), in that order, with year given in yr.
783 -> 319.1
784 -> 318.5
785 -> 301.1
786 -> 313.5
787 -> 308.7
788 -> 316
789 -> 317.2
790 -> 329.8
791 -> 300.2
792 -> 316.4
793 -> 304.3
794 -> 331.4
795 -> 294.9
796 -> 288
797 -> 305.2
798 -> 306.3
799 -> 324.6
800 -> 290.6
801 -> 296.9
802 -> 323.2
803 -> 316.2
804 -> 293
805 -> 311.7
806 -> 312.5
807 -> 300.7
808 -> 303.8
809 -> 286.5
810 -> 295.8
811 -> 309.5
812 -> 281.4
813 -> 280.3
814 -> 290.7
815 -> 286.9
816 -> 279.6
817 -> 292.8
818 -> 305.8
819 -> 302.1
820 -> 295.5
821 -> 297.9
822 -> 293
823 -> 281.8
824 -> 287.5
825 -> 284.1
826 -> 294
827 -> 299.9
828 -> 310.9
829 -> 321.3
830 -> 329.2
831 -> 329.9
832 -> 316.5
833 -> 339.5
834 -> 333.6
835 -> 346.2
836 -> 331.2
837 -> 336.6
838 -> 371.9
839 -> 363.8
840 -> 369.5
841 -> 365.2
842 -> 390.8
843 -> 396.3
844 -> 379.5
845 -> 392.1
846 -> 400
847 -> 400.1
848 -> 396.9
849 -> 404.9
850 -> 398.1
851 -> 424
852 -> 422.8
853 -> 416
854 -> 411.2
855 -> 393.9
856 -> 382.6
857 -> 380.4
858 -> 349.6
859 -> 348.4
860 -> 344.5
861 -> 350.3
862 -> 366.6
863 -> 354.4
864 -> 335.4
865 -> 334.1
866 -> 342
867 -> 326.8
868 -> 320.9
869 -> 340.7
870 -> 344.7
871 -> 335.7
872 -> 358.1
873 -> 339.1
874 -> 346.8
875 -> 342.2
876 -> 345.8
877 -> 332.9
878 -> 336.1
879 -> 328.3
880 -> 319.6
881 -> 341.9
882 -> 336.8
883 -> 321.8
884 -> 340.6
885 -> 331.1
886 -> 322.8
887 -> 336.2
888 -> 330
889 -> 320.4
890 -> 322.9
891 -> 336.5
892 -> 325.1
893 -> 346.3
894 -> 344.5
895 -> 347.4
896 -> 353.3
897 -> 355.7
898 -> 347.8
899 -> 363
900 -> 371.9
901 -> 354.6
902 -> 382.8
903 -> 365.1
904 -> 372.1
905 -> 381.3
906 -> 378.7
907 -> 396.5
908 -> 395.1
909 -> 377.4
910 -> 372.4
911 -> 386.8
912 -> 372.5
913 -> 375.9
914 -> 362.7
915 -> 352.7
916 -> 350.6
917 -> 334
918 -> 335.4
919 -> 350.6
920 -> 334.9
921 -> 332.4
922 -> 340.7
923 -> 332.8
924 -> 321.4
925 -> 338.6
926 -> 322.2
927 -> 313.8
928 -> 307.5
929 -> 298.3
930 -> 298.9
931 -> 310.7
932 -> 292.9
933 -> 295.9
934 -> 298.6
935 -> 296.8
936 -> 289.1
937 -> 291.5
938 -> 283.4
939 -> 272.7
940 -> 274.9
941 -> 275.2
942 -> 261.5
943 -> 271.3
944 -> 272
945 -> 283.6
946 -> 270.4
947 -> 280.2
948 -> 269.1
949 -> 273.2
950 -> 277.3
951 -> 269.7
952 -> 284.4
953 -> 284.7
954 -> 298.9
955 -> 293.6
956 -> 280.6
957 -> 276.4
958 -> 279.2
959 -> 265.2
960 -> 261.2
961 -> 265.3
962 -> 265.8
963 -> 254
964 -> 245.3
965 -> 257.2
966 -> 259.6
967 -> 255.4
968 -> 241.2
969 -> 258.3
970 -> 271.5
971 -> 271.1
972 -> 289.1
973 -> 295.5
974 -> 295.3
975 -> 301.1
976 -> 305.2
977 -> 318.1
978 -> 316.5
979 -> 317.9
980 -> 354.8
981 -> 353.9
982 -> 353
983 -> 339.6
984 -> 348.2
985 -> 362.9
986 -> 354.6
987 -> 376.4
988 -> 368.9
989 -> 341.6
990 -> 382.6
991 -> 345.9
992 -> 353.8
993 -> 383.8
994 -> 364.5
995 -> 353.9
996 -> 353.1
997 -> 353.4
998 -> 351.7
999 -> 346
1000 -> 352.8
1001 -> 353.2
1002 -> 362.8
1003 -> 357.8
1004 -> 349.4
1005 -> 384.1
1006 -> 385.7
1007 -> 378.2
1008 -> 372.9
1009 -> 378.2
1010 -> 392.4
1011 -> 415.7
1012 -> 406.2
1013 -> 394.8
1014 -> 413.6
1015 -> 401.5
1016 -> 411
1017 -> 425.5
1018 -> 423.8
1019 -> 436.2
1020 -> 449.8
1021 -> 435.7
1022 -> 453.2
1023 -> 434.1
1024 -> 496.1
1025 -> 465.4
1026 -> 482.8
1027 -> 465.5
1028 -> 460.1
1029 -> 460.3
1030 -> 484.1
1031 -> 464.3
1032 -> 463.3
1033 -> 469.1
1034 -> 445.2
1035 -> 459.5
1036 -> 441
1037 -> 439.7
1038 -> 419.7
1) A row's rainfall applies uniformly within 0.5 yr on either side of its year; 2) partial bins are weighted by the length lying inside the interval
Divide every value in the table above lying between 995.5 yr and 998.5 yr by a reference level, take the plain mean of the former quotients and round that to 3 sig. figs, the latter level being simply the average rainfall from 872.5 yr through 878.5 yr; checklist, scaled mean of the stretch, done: 1.04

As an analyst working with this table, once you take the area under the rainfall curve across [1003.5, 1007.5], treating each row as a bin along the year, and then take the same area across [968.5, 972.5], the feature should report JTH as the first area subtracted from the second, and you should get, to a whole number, -407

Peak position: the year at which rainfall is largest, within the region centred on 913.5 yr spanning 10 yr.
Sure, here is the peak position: 911 yr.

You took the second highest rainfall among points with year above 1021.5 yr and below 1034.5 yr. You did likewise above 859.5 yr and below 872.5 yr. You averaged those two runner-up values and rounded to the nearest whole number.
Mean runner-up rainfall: 421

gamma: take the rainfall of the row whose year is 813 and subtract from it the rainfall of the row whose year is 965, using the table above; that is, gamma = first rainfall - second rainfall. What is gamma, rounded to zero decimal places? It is 23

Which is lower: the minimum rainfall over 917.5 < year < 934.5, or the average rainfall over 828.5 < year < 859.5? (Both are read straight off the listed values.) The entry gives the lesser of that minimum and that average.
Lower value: 293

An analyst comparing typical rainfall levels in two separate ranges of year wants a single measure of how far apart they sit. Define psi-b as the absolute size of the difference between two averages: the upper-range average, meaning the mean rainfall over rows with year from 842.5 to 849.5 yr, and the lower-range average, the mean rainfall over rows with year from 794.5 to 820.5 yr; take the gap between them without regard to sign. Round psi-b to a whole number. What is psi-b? 97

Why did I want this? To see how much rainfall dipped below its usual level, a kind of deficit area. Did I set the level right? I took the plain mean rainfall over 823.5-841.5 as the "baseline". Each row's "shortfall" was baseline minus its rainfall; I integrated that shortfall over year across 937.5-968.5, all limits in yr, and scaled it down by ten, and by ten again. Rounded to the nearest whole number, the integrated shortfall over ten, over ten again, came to 18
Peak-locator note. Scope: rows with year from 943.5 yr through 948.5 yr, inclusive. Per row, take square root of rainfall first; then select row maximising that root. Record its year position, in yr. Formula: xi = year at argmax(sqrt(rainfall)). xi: 945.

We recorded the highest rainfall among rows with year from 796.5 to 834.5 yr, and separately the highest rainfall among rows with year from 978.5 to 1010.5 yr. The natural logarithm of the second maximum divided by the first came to 0.14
